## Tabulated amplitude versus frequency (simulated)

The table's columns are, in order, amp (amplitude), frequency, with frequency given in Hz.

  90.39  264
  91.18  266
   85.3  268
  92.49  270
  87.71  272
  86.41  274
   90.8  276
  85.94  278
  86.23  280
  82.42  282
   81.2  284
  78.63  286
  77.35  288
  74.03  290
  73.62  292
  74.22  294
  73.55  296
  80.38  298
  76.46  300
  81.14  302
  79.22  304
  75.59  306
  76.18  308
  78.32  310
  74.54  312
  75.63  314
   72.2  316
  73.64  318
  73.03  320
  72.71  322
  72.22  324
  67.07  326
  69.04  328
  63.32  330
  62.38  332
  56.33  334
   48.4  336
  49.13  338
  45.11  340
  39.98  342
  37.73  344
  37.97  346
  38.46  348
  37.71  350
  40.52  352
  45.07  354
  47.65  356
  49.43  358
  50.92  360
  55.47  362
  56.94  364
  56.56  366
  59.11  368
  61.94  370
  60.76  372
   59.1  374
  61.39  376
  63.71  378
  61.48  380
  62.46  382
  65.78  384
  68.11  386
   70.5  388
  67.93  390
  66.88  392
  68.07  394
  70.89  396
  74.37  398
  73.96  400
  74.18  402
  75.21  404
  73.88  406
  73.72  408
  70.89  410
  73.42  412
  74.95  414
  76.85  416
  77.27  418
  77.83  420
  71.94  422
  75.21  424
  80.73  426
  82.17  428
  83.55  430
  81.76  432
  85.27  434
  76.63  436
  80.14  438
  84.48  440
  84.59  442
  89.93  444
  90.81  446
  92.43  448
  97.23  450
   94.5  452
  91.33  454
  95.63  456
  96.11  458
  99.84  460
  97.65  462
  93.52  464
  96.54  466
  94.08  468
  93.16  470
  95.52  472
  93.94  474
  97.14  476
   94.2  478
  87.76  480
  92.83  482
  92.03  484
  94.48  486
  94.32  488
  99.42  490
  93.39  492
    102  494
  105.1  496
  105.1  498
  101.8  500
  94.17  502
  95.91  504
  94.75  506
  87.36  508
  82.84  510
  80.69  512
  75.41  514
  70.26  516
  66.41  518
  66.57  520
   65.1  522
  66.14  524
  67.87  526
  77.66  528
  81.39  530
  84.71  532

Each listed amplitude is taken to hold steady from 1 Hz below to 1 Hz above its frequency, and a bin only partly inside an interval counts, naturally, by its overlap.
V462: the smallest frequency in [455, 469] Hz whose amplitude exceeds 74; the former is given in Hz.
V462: 456 Hz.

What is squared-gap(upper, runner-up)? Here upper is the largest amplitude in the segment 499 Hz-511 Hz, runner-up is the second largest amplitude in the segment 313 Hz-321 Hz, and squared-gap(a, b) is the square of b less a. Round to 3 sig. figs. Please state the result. 793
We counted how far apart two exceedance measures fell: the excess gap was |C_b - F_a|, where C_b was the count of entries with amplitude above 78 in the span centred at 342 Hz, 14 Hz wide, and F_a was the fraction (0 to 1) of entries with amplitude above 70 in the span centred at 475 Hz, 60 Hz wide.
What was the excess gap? 1.0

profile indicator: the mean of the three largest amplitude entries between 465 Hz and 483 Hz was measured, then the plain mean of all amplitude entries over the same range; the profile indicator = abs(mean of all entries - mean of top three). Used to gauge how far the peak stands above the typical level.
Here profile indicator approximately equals 2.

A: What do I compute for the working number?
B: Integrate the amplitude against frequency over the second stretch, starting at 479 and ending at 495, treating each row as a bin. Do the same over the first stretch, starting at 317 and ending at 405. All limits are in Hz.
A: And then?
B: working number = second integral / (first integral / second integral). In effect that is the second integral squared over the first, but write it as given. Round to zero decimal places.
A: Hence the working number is 438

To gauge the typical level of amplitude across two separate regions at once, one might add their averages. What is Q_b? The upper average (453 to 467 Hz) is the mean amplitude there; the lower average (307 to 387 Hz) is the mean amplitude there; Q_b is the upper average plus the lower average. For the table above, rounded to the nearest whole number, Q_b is 154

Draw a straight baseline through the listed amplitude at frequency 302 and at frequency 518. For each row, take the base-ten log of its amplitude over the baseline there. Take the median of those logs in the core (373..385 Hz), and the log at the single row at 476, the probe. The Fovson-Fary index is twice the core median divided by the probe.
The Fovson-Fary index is -1.2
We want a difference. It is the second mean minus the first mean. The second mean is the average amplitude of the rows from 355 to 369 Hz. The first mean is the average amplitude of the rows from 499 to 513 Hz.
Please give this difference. -37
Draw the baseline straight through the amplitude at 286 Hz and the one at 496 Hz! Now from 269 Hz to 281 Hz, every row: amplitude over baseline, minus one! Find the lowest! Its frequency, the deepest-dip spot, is 278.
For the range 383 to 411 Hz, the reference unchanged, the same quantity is 384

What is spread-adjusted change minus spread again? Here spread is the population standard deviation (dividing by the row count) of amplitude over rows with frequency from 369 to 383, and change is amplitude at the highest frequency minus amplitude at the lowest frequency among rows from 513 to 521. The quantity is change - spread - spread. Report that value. -11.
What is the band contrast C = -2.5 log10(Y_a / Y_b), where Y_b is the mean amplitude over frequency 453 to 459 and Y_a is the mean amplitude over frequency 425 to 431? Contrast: 0.15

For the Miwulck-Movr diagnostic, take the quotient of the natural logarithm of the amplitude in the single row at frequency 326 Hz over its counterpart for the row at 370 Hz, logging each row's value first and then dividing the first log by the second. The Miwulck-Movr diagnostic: 1.02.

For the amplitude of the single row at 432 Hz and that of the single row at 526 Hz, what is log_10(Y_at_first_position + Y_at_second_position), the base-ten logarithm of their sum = 2.18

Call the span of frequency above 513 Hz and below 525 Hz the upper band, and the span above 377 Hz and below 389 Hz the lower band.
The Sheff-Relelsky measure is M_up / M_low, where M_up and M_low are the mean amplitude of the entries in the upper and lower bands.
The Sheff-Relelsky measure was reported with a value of 1.05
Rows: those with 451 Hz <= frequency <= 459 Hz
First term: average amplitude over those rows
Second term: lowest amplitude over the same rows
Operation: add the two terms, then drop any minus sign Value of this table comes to 186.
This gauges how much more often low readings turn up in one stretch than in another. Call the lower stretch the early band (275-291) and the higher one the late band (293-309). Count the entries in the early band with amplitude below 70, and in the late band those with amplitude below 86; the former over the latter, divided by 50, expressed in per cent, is 0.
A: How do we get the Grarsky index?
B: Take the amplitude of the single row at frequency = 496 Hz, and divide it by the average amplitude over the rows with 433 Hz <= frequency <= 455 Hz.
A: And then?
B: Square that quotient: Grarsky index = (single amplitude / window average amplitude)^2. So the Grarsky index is 1.43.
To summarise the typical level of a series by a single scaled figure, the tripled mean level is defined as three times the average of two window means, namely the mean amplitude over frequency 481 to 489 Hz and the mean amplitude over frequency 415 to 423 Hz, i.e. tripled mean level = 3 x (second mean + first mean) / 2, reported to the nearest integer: 254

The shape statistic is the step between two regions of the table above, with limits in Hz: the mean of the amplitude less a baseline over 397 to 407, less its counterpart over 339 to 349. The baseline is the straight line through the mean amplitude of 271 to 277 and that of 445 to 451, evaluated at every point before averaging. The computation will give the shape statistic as 33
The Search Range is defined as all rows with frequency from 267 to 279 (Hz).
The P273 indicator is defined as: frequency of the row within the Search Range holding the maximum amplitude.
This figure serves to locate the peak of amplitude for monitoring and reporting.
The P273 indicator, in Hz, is 270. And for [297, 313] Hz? 302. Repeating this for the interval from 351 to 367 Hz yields 364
